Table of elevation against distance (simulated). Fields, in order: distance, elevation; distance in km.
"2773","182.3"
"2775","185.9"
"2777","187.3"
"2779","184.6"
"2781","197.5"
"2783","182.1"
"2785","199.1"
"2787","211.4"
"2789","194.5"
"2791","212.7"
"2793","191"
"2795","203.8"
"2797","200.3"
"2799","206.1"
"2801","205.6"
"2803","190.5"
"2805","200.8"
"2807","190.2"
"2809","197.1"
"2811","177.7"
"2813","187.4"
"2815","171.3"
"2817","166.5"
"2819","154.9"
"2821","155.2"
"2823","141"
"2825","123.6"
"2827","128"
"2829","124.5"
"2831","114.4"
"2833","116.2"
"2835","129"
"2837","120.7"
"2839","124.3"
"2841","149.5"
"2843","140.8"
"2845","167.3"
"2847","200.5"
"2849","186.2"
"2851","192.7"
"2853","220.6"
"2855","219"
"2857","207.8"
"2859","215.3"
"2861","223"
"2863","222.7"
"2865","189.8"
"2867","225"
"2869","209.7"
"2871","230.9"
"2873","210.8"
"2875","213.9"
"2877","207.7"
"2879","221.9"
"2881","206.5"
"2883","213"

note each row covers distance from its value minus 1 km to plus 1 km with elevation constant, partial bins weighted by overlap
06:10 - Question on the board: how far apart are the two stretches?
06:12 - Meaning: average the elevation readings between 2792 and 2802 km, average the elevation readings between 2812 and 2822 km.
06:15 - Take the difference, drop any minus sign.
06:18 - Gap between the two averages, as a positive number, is 34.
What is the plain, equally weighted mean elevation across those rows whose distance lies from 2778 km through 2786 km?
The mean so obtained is 191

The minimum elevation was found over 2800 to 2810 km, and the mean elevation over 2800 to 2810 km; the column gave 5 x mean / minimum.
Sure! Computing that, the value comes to 5.17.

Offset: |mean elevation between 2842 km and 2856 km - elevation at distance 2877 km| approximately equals 18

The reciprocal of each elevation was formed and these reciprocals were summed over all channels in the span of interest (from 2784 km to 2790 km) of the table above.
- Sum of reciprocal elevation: 0.015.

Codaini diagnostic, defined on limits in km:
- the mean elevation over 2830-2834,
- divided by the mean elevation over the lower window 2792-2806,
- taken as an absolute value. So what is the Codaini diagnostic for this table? 0.58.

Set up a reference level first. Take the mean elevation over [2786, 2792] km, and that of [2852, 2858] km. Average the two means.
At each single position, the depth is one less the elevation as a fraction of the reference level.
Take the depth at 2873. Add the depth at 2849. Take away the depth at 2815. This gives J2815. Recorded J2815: -0.1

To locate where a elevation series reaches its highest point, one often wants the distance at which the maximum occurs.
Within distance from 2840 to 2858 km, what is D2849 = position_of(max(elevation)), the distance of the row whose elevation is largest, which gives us 2853 km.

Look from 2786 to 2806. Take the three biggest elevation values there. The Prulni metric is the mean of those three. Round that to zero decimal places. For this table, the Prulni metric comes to 210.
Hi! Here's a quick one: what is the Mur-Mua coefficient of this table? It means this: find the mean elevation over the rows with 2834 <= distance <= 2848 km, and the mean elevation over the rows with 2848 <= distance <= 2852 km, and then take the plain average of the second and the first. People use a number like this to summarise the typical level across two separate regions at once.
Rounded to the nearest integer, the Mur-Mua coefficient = 168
